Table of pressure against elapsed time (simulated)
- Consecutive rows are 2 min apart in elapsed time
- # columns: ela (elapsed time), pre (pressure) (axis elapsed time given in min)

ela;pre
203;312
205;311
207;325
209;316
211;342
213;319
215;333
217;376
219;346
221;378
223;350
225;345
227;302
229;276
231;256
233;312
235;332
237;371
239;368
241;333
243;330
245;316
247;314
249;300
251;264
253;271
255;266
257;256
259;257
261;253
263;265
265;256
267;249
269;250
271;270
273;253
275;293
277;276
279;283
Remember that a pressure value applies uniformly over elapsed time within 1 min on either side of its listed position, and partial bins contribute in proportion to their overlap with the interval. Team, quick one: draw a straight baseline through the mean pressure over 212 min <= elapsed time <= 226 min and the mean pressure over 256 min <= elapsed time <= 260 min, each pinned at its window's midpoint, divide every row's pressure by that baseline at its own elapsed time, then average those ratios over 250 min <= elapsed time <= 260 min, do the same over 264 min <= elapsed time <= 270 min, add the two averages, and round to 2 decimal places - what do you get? 2.07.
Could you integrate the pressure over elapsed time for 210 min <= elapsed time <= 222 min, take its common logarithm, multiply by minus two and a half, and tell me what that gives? -9.06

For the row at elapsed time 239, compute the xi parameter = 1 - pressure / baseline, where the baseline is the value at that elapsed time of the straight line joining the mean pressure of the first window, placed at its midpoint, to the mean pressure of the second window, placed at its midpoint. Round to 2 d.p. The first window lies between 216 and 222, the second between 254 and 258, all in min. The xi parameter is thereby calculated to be -0.19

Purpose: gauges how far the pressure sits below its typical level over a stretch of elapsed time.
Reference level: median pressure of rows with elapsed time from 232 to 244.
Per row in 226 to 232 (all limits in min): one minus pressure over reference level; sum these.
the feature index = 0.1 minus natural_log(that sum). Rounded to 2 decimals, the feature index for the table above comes 0.81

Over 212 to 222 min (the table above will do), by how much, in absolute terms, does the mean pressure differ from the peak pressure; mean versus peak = 28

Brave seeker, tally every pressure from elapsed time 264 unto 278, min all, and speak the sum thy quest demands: 1847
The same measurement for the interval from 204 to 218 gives 2322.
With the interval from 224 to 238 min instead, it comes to 2194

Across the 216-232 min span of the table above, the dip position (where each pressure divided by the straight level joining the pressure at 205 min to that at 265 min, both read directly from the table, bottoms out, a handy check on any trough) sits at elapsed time 231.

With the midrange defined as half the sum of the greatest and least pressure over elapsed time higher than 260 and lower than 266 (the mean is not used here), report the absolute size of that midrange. 259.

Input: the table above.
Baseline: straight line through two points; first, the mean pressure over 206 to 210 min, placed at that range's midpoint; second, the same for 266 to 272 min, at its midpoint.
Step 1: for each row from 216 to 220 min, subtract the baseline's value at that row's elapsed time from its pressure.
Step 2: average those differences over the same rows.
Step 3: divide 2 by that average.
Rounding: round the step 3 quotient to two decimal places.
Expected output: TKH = 0.04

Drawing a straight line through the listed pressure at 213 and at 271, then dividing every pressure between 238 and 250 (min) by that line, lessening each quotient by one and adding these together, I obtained 0.69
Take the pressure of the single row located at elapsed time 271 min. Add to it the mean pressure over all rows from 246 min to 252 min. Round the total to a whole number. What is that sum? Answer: 563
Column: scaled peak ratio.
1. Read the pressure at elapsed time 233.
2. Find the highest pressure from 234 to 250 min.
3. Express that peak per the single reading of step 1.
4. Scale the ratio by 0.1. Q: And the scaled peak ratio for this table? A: 0.119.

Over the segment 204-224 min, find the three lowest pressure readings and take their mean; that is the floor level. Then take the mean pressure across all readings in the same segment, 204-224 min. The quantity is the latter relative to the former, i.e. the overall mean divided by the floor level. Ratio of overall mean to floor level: 1.077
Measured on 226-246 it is 1.150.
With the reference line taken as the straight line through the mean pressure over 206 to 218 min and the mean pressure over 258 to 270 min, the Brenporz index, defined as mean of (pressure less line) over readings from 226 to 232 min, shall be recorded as -31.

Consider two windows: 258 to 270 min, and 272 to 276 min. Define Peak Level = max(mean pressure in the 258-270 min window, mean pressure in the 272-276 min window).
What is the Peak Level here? 273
